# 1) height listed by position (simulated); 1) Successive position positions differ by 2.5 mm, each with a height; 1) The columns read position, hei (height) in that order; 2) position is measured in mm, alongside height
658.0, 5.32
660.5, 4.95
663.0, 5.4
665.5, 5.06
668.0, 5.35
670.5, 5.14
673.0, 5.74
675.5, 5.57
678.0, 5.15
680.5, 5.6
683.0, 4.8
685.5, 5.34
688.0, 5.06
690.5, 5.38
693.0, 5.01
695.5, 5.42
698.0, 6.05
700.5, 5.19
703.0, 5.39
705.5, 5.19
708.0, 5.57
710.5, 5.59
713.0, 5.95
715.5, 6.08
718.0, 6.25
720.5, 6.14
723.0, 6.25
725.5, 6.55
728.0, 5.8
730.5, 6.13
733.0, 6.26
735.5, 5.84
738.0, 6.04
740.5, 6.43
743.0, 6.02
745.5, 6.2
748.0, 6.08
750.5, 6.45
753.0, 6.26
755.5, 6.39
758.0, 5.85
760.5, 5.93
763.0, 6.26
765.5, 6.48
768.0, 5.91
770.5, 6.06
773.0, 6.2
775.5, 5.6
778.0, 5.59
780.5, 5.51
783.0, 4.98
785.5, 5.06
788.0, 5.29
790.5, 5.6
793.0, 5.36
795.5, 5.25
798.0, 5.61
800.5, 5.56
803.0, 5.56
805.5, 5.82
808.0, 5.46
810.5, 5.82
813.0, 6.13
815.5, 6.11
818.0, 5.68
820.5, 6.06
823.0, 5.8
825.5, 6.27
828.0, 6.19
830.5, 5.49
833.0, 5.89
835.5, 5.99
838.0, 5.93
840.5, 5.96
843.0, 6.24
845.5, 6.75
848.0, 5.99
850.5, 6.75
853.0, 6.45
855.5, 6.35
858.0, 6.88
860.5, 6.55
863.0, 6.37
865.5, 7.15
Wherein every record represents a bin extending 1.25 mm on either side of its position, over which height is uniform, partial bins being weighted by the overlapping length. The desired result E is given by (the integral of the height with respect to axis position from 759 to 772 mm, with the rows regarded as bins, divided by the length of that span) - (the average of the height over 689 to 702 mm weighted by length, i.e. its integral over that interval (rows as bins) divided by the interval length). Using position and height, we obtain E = 0.7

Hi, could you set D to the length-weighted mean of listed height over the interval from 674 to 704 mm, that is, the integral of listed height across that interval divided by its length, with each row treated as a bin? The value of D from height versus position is 5.3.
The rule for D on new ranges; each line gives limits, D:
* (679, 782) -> 5.9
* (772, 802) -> 5.5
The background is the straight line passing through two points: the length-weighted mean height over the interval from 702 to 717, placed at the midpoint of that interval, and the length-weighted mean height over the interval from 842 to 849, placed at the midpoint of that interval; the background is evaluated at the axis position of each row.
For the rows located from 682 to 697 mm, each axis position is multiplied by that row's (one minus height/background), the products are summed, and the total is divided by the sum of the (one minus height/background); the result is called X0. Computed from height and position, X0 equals 688.1 mm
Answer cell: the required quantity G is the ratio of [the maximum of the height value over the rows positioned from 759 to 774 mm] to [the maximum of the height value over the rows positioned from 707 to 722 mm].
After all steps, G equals 1.04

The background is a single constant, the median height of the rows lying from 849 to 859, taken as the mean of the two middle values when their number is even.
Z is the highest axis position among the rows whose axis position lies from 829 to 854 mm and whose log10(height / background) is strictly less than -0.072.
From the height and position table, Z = 830.5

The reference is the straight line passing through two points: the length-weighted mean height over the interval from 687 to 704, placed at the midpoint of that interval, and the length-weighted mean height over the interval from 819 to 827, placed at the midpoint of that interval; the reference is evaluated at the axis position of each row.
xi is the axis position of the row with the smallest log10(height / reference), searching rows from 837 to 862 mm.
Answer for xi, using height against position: 838.0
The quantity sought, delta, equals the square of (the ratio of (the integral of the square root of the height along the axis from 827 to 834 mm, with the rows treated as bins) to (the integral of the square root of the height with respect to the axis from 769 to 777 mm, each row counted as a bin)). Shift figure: 0.8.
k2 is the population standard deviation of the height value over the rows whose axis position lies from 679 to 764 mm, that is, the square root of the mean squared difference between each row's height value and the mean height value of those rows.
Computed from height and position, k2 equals 0.46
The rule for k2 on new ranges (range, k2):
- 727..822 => 0.38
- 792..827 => 0.30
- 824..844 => 0.24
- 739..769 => 0.22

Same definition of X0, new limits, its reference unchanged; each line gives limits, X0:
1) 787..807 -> 795.8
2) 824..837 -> 832.2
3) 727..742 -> 735.6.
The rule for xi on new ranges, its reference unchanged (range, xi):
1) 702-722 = 705.5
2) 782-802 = 783.0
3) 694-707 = 705.5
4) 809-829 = 818.0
